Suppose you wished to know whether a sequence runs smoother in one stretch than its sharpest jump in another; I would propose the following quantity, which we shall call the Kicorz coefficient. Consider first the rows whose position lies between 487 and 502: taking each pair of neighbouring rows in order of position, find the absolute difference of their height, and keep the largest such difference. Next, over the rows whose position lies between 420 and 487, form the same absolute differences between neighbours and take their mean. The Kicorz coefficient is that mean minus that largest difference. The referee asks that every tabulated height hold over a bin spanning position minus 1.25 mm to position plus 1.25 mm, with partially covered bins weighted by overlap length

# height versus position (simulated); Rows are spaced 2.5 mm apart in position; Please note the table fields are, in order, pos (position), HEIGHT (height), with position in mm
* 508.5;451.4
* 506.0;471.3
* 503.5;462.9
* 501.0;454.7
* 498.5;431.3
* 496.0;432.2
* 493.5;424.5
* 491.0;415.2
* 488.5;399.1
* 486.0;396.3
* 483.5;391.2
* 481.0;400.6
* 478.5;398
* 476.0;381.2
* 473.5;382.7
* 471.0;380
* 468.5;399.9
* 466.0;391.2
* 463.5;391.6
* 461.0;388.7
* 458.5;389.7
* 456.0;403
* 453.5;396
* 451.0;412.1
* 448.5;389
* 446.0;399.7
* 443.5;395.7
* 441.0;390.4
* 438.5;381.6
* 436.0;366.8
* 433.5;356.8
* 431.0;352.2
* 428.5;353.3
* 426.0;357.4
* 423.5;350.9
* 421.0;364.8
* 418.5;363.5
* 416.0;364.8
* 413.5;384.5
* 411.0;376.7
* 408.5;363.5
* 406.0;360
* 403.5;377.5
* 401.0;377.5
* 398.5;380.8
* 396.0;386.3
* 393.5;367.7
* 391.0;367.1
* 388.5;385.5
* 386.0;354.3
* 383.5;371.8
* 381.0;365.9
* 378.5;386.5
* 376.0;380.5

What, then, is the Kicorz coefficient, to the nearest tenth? -15.2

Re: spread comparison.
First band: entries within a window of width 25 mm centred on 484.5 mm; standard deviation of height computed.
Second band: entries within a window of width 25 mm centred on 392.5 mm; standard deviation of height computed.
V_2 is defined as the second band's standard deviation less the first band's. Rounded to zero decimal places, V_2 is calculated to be -7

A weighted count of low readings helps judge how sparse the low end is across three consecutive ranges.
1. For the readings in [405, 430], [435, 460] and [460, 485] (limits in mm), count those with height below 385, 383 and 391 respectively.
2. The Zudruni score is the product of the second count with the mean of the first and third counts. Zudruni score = 14.0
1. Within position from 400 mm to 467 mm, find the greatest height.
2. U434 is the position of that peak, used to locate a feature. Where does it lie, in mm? 451.0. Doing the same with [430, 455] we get 451.0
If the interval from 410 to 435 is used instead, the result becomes 413.5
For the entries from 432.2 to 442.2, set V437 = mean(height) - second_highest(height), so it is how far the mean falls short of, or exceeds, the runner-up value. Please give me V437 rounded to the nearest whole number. -8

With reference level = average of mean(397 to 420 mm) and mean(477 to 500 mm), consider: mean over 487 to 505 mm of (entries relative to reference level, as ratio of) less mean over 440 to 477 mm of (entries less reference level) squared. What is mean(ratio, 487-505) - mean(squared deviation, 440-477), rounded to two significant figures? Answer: -72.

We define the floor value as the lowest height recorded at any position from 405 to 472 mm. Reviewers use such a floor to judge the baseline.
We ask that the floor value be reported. 350.9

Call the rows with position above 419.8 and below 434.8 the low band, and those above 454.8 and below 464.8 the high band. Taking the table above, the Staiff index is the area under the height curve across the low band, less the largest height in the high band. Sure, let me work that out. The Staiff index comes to 4936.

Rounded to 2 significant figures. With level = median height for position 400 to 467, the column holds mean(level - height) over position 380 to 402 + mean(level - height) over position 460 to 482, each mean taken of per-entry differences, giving -8.4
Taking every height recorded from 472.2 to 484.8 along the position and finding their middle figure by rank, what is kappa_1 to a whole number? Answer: 391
